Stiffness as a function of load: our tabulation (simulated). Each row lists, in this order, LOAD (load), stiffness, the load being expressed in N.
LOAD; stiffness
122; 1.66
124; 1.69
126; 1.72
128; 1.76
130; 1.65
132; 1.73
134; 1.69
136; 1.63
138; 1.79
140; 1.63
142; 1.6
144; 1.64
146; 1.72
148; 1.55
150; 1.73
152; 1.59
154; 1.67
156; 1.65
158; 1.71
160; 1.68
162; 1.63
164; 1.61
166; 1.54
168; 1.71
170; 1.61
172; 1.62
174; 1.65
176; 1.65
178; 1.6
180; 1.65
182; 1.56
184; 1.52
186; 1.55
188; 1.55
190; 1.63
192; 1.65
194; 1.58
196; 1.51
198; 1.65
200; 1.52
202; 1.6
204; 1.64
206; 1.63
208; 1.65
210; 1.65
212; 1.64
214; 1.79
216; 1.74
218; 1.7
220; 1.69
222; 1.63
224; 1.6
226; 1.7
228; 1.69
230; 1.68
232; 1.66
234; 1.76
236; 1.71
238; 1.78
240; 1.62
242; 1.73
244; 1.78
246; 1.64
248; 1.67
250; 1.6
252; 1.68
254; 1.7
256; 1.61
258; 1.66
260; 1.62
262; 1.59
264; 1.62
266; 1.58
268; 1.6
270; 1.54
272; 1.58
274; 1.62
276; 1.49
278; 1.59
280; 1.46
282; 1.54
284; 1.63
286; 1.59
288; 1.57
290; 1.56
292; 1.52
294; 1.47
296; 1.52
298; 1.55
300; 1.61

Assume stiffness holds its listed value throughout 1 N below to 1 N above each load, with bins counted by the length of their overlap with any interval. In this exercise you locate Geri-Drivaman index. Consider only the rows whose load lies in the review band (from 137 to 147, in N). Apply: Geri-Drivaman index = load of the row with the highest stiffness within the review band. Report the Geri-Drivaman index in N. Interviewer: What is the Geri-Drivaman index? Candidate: 138 N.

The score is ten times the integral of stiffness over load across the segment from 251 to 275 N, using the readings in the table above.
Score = 388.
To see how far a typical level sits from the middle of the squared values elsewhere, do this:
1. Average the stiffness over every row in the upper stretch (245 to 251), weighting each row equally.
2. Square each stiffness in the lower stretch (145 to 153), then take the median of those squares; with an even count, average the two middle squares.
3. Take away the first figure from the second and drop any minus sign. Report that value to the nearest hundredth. 1.11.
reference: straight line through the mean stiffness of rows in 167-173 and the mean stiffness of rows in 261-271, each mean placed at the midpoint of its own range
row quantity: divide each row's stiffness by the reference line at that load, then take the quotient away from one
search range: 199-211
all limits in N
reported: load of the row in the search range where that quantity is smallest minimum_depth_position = 210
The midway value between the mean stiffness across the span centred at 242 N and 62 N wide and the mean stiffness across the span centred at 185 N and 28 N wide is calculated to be 1.63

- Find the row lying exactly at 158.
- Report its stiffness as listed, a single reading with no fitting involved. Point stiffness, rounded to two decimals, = 1.71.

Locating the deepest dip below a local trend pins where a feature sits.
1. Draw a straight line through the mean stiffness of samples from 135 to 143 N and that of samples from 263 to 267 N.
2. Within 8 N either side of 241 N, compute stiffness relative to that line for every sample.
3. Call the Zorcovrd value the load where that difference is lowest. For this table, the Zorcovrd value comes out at 240 N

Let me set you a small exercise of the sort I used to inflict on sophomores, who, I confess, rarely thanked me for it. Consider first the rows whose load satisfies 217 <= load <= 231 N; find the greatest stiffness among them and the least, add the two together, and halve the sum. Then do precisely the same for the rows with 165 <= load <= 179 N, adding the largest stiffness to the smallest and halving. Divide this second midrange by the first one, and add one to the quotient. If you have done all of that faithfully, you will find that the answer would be 1.98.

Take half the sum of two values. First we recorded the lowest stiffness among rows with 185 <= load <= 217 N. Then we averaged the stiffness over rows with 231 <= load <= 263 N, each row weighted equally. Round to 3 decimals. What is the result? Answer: 1.593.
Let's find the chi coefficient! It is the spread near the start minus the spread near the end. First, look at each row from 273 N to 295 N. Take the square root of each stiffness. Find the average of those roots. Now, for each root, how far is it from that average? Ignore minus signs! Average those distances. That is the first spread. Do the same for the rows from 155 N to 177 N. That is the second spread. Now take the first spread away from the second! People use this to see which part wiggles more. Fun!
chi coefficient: -0.005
